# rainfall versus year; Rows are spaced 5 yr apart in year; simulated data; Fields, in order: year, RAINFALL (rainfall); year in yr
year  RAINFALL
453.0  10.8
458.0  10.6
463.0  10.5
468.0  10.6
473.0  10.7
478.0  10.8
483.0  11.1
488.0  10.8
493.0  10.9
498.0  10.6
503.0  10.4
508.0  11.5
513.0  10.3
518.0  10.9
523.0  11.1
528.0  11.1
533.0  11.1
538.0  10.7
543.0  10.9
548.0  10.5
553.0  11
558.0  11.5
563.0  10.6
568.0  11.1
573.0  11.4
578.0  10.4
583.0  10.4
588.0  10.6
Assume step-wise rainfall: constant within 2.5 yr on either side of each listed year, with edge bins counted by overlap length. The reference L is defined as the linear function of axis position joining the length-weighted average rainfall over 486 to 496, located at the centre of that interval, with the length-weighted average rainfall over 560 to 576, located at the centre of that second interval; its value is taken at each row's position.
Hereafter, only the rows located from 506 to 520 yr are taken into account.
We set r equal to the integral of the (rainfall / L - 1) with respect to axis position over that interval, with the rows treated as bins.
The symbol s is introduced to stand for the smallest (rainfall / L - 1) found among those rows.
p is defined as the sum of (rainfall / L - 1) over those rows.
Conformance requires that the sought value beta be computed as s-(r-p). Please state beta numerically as -0.03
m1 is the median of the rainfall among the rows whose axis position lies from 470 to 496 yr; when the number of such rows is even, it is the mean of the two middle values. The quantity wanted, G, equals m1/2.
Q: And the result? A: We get 5.40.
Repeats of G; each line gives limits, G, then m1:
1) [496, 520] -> 5.30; 10.6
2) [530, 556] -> 5.45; 10.9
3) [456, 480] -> 5.30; 10.6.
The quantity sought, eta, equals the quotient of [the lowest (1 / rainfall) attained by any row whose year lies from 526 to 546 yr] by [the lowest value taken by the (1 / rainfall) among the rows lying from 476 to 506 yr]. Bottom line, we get 1.00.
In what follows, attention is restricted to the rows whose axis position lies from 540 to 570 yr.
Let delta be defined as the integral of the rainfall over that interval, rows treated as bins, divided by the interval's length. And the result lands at 10.9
